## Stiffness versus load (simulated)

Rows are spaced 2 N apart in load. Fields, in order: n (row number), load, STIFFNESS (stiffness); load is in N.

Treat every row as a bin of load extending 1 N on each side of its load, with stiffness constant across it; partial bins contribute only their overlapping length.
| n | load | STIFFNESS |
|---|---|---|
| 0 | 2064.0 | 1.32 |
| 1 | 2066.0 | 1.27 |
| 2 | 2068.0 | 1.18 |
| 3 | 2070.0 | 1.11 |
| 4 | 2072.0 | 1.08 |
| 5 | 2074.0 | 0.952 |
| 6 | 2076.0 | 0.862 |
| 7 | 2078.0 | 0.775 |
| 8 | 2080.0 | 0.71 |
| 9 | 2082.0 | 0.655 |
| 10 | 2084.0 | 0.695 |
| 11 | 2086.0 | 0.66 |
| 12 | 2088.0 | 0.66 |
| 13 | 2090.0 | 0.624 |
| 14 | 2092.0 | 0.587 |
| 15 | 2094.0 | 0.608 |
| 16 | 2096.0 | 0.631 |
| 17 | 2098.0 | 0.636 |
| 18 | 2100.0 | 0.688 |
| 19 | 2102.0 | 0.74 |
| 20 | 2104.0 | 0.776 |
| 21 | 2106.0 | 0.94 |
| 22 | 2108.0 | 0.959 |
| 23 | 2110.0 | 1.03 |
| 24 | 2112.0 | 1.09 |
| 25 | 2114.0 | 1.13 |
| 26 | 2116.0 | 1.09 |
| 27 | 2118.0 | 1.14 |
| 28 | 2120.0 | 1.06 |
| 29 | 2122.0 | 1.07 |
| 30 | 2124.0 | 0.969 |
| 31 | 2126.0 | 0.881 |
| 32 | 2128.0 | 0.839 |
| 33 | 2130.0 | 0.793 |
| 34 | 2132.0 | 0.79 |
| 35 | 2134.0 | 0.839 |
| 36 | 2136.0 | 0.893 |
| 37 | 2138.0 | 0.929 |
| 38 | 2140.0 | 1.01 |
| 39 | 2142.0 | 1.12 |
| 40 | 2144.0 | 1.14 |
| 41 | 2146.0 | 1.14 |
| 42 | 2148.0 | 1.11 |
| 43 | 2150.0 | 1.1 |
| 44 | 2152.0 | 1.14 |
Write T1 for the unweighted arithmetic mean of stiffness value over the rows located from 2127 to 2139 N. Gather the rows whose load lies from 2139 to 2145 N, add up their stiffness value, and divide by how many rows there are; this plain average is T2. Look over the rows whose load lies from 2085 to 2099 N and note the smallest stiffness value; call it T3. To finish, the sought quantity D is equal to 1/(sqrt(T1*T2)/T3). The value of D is 0.6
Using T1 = 0.8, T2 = 1.09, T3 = 0.587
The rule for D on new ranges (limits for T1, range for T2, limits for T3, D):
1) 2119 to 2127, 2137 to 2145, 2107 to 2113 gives 0.9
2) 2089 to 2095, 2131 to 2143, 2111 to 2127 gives 1.2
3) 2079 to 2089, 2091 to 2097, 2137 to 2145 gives 1.4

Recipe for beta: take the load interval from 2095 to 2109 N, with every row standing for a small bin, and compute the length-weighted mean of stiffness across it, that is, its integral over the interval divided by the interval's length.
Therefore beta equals 0.77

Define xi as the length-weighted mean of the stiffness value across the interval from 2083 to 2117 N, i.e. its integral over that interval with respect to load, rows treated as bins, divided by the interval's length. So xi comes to 0.8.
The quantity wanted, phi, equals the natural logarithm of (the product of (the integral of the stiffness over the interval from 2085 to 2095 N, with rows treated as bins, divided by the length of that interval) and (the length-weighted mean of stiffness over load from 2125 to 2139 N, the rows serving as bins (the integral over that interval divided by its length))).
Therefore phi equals -0.6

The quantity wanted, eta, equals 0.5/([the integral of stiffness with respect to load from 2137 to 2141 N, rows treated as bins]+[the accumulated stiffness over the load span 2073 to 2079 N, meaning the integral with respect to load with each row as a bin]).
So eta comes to 0.0552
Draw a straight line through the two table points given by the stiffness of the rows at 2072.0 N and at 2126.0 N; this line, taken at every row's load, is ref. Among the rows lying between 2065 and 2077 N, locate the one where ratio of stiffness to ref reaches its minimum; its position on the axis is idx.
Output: 2076.0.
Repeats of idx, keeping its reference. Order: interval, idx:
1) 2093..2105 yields 2094.0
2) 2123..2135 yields 2130.0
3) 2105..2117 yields 2106.0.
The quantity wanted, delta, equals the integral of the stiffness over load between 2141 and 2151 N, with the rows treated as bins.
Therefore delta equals 11.2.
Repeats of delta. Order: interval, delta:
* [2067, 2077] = 10.4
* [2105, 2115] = 10.3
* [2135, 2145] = 10.2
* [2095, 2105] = 6.9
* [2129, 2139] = 8.5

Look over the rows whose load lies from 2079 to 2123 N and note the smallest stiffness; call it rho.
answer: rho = 0.587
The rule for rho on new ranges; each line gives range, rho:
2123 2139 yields 0.79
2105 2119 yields 0.94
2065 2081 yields 0.71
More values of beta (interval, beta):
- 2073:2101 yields 0.70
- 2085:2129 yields 0.85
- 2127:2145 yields 0.93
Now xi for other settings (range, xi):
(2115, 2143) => 1.0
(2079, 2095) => 0.6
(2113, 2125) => 1.1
